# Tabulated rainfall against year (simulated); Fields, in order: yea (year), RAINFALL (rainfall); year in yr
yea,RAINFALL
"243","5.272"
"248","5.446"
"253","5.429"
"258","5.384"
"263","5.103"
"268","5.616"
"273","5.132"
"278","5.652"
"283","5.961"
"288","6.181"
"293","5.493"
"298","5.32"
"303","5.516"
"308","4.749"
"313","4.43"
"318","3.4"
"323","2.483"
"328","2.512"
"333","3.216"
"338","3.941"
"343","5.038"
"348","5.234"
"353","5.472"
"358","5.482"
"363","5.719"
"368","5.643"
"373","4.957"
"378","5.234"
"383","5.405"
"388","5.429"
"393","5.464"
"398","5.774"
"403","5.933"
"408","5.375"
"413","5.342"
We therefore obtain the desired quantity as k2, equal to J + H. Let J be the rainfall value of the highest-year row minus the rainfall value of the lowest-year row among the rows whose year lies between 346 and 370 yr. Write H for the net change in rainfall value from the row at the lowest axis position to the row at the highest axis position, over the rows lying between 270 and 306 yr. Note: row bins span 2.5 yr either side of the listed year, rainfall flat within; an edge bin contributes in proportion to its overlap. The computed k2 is 0.8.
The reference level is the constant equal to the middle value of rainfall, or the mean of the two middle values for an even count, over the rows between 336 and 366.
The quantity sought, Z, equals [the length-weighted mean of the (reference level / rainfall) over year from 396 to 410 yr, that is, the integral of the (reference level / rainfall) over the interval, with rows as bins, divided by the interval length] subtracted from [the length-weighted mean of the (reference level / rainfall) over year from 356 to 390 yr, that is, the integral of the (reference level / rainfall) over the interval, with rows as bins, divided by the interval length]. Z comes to 0.1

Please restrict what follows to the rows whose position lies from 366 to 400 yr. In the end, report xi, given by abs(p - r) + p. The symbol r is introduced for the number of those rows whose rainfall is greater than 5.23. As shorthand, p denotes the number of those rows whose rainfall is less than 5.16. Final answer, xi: 6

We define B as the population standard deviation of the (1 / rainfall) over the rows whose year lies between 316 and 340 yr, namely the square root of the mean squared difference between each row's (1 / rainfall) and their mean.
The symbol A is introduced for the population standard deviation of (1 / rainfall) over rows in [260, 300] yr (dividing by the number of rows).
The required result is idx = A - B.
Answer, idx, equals -0.05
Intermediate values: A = 0.01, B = 0.059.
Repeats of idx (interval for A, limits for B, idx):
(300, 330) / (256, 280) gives 0.08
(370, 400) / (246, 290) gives 0.00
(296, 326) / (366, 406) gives 0.07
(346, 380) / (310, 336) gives -0.06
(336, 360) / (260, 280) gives 0.02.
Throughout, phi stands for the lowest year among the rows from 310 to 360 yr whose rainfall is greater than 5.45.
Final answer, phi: 353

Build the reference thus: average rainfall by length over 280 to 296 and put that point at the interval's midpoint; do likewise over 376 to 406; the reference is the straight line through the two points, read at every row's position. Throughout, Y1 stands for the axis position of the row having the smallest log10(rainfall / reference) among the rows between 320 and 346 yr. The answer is 323 yr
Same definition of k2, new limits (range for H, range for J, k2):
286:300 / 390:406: -0.4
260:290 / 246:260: 1.0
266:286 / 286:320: -2.4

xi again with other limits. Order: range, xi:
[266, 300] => 6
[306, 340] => 14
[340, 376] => 5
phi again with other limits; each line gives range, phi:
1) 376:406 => 393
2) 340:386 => 353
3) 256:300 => 268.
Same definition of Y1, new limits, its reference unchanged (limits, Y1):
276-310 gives 308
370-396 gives 373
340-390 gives 373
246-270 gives 263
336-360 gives 338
